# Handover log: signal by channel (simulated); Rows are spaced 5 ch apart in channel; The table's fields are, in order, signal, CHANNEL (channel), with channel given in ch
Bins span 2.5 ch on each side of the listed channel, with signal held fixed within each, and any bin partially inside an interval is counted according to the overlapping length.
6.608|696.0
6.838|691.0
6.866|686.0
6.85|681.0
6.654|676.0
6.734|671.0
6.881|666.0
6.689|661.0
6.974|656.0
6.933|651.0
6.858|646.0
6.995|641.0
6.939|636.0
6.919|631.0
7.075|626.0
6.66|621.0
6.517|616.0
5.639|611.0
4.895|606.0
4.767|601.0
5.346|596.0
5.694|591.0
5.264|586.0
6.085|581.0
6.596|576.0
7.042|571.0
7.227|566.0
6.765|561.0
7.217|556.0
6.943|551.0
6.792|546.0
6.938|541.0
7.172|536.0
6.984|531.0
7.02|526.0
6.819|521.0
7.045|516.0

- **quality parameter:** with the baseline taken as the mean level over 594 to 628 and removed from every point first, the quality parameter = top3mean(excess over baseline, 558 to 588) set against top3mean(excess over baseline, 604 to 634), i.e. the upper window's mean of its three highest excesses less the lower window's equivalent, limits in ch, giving -0.13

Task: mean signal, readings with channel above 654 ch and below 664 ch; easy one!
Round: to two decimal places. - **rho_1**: 6.83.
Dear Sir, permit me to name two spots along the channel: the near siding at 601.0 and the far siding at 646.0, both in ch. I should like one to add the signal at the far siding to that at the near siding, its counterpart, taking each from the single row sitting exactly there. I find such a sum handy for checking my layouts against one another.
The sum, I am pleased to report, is 11.6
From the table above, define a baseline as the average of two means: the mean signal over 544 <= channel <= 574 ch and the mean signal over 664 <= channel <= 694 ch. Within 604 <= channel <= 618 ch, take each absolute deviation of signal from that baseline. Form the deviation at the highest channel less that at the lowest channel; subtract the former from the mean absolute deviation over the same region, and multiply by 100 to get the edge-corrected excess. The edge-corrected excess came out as 284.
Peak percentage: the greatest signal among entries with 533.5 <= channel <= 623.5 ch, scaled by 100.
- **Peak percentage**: 723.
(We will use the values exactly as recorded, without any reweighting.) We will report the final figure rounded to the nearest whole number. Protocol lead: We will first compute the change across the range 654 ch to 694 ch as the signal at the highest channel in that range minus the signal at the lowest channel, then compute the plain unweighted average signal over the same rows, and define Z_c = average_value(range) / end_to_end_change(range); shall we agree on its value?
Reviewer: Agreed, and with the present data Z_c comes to -50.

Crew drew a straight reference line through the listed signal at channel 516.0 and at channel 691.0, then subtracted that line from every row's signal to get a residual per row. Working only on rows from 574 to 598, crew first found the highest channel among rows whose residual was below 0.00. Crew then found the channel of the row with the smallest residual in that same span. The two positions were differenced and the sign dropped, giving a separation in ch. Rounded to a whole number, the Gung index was 10 ch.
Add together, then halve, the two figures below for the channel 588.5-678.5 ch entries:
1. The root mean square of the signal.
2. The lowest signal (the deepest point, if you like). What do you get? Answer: 5.60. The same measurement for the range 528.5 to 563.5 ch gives 6.87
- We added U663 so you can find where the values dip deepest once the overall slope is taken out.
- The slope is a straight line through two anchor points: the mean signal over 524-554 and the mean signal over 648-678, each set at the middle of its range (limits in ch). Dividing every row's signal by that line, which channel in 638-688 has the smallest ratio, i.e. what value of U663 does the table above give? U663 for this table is 676.0 ch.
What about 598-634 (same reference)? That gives 601.0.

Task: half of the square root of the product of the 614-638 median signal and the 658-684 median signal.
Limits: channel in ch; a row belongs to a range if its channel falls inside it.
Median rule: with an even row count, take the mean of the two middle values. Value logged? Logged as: 3.4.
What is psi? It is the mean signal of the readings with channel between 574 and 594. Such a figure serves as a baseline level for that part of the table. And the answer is 5.9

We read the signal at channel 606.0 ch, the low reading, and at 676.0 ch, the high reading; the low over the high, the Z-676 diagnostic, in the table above 0.74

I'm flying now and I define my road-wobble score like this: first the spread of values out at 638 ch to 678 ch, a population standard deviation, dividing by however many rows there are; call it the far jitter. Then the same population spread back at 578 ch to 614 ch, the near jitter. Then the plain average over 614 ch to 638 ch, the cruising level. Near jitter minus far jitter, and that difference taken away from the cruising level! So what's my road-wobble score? 6.5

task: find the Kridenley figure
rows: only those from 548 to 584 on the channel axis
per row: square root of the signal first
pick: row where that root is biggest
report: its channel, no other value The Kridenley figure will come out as 566.0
